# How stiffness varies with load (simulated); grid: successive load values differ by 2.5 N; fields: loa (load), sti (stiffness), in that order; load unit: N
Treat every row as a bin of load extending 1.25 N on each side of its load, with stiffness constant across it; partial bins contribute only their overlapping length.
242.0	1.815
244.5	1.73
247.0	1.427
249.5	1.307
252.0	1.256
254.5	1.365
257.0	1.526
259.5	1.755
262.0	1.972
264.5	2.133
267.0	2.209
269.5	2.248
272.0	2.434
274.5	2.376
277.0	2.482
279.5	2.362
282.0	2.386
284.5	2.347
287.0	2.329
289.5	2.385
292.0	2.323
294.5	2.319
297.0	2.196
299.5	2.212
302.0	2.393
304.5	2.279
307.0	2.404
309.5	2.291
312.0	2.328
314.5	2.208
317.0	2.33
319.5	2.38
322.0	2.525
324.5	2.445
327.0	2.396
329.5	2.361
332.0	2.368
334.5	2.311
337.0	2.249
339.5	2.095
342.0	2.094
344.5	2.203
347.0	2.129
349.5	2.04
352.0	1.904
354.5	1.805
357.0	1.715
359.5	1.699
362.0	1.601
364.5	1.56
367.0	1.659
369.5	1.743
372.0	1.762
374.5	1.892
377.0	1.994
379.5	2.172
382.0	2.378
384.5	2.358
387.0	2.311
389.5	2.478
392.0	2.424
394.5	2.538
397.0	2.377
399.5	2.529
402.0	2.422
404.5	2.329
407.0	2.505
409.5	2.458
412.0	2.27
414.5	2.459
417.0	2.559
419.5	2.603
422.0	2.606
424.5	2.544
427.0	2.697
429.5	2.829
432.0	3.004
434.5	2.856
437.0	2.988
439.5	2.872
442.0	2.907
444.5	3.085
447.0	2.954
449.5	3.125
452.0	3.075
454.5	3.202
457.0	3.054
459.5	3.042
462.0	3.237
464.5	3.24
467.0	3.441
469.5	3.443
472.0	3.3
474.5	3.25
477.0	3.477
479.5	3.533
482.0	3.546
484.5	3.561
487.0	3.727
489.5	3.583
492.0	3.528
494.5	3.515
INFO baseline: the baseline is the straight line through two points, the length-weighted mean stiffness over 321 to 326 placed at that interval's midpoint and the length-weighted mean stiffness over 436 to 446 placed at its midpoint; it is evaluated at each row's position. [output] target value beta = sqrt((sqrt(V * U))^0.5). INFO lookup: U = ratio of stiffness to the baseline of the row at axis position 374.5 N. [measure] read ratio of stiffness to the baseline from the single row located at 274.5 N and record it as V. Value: 0.96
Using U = 0.70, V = 1.04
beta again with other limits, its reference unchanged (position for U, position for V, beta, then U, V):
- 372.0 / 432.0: 0.95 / 0.66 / 1.03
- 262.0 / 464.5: 0.99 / 0.89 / 1.06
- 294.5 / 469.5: 1.01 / 0.98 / 1.12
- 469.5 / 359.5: 0.96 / 1.12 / 0.65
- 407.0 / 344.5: 0.97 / 0.89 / 0.86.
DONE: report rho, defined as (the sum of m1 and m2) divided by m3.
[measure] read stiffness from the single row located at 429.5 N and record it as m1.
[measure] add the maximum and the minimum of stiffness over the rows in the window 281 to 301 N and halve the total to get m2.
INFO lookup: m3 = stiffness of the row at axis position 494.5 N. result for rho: 1.5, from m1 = 2.829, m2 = 2.3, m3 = 3.515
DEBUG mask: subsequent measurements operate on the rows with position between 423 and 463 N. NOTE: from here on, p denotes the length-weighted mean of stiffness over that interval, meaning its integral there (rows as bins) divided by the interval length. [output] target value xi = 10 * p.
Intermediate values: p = 2.96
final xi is 29.6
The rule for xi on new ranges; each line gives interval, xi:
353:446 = 23.5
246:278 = 18.8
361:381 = 18.1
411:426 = 25.1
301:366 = 21.6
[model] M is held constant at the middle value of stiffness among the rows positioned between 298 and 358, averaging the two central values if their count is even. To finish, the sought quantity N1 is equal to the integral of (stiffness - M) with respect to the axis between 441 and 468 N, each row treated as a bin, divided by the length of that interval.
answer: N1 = 0.84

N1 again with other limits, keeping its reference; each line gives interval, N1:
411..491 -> 0.78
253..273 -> -0.34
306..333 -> 0.08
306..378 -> -0.20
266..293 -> 0.07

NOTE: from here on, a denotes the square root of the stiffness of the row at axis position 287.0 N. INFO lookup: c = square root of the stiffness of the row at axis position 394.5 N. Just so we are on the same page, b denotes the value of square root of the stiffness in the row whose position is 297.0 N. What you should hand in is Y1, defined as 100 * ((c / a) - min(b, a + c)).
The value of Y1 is -44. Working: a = 1.53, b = 1.5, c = 1.59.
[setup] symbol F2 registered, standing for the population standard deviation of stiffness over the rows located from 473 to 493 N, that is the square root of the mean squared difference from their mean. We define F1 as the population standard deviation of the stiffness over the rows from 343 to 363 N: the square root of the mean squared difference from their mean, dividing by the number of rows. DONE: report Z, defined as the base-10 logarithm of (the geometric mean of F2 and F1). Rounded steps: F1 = 0.205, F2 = 0.12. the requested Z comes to -0.80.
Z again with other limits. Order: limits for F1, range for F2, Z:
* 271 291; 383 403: -1.23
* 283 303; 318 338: -1.14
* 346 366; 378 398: -0.85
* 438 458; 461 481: -0.96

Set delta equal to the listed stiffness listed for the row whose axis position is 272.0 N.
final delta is 2.434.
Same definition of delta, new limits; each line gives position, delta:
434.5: 2.856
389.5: 2.478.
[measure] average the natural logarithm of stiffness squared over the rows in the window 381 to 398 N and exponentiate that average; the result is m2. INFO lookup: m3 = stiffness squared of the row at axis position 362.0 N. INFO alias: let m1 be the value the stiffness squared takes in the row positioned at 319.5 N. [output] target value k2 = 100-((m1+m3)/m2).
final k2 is 98.6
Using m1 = 5.7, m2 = 5.8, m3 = 3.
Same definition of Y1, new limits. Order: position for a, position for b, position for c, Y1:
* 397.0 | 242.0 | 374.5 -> -46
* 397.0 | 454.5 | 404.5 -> -80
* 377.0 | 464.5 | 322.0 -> -67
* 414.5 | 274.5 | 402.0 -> -55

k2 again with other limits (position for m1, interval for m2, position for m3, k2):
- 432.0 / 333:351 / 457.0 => 96.1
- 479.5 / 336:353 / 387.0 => 96.0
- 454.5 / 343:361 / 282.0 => 95.7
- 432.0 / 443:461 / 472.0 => 97.9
